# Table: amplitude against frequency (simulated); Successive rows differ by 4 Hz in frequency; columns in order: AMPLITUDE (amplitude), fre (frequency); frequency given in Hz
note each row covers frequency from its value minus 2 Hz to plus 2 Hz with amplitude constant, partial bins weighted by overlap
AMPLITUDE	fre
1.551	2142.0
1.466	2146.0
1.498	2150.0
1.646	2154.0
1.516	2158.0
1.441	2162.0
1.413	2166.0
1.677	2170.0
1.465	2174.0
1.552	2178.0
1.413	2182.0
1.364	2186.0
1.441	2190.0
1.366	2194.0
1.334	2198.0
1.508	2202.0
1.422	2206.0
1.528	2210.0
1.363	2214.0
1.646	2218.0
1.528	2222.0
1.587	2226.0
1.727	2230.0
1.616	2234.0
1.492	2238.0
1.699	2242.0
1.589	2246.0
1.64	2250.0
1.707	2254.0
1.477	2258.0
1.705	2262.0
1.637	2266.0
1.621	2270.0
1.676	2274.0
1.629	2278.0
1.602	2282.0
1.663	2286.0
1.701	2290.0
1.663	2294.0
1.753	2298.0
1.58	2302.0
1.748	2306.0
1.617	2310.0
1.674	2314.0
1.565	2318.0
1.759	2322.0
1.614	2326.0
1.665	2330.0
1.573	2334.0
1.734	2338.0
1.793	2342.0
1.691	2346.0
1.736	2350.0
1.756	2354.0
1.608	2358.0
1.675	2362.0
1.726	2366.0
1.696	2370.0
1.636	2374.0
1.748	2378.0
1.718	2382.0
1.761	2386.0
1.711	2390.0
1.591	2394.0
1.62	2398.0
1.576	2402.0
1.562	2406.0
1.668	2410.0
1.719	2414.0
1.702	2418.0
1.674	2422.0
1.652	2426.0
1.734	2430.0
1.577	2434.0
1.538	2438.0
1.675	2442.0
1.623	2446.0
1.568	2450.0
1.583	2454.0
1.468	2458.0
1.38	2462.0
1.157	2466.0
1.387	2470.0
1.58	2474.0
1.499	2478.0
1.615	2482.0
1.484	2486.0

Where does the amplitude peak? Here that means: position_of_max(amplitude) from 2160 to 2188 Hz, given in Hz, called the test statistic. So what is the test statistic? 2170.0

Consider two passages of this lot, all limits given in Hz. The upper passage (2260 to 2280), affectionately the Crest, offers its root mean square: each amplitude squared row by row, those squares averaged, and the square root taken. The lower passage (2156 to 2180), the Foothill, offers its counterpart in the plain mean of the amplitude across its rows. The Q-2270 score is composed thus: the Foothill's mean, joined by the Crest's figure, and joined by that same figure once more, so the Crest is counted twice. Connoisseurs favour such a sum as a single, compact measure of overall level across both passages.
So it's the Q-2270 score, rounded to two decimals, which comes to 4.82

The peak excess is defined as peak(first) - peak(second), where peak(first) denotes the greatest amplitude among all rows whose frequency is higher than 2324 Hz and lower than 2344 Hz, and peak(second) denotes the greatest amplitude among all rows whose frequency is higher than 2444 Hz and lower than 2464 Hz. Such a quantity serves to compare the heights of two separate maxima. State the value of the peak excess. 0.17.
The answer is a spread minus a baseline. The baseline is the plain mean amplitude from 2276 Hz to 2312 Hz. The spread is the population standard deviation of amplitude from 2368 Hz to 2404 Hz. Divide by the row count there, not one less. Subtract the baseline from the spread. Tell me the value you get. -1.60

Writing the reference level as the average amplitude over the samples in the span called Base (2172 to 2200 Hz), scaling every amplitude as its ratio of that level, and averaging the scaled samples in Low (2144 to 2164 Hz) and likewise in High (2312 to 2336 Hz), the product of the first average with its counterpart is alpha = 1.23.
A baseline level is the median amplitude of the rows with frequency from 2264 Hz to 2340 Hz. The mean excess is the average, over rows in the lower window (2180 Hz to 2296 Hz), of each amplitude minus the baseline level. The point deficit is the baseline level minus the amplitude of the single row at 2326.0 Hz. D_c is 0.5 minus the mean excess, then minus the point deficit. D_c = 0.55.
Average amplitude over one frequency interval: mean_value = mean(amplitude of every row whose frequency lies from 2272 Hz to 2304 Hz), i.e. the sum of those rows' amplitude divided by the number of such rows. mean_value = 1.66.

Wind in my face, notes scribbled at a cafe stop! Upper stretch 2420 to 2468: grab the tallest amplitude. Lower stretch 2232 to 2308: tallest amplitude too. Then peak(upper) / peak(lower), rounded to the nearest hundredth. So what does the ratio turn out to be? 0.99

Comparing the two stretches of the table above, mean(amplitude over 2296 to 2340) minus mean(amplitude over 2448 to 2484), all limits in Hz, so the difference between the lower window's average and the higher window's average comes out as 0.19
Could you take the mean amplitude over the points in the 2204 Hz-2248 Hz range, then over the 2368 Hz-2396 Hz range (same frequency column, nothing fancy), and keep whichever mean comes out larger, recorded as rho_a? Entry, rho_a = 1.69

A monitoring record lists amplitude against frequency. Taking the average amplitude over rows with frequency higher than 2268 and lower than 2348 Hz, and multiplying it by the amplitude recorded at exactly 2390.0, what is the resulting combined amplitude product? 2.9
